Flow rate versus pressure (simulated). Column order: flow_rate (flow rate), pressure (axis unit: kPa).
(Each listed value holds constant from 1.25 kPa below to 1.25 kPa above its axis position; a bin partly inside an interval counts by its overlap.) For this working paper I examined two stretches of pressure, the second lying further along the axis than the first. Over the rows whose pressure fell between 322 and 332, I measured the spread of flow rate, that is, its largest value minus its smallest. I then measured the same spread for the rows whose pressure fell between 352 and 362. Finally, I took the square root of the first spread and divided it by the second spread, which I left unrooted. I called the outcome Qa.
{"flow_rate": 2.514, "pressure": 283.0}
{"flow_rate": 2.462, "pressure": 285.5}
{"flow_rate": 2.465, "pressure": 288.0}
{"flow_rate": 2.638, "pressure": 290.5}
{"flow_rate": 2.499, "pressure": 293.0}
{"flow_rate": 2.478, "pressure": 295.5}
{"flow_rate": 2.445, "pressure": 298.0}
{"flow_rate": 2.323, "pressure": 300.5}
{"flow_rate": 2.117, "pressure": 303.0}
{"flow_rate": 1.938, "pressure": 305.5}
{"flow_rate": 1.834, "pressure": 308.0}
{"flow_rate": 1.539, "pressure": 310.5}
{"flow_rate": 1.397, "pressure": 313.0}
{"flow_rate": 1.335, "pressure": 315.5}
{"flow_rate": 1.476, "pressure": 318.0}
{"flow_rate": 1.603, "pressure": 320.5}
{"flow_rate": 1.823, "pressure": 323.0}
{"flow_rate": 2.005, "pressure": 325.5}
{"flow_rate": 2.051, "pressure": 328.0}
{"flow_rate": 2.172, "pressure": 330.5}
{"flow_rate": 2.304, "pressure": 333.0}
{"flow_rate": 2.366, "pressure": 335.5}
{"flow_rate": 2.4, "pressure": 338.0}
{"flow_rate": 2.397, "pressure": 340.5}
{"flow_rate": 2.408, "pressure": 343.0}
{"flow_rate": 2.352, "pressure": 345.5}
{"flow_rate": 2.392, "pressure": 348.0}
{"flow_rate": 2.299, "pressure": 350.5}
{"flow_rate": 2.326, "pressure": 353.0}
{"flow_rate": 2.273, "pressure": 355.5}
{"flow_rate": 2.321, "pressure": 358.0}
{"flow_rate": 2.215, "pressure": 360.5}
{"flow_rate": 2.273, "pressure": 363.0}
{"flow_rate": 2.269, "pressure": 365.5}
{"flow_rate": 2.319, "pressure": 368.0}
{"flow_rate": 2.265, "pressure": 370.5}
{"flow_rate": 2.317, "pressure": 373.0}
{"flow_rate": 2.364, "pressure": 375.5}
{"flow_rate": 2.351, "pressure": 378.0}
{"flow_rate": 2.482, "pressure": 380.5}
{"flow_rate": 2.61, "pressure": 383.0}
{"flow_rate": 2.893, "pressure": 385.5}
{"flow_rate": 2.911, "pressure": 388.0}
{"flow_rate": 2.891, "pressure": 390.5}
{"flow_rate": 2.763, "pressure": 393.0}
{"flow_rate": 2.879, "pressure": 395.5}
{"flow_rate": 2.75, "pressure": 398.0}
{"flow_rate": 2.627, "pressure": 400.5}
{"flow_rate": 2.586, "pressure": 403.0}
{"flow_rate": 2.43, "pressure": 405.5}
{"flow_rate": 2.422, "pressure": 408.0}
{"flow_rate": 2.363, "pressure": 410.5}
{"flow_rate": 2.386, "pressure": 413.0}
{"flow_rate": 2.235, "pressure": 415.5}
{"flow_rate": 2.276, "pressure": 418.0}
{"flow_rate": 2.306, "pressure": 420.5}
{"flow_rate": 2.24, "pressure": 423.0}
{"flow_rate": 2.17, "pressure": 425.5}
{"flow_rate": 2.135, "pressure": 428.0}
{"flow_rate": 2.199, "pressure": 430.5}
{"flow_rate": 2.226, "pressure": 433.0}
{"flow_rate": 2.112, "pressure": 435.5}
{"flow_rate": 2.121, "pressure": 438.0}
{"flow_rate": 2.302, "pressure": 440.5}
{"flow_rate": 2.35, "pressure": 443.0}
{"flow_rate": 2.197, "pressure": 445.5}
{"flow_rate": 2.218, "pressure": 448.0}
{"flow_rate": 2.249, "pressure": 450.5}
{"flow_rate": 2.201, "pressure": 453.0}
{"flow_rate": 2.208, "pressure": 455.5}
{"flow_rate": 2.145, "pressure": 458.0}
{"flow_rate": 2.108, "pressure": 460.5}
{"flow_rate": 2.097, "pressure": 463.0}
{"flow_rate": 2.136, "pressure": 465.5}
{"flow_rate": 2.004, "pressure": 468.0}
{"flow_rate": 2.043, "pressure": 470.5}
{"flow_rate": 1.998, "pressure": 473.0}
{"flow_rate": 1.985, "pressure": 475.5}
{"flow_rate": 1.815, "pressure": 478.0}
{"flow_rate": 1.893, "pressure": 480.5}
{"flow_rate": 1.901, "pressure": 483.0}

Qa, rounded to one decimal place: 5.3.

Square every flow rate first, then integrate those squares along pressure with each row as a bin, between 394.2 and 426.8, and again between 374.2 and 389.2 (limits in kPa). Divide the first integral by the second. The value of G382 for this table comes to 1.9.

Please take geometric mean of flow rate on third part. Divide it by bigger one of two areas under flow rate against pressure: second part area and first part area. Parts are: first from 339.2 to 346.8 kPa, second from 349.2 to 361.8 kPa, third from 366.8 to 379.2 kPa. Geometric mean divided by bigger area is 0.081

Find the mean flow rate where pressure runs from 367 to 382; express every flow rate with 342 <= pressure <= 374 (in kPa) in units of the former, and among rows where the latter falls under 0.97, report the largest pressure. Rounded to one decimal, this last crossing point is 370.5 kPa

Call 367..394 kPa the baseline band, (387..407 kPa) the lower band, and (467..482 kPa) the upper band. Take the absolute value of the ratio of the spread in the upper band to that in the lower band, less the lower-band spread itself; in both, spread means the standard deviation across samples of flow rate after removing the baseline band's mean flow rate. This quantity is 0.33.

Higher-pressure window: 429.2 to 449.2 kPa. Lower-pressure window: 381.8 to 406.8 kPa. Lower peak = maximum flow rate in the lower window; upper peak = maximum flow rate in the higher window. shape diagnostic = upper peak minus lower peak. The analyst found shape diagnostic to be -0.56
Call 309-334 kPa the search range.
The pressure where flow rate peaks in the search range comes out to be 333.0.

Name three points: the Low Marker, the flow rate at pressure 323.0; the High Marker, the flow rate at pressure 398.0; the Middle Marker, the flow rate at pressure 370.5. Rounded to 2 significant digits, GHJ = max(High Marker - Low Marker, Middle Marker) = 2.3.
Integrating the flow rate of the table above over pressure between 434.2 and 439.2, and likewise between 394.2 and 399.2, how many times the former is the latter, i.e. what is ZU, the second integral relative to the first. 1.3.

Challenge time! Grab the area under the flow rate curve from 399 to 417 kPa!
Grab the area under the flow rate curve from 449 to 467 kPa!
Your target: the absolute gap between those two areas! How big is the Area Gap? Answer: 5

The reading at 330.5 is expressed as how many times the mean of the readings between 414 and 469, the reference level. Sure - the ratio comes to 0.99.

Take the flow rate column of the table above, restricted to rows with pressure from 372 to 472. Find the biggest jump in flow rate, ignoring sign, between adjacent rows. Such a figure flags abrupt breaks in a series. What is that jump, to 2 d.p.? 0.28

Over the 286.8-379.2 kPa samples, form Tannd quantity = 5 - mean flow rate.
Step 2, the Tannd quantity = 2.83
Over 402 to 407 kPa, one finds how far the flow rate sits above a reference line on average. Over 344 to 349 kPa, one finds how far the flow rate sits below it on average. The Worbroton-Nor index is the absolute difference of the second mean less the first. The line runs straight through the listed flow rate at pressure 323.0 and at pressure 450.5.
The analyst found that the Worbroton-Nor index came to 0.88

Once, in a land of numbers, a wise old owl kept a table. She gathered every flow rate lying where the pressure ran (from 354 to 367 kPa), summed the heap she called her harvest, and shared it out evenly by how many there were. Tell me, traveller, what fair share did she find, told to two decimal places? 2.27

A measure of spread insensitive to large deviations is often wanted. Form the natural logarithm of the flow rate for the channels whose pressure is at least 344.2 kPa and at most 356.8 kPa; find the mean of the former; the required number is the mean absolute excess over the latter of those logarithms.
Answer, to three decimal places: 0.015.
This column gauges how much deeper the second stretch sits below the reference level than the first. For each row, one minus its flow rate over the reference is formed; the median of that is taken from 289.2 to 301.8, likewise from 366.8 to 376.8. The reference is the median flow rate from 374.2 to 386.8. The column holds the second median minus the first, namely 0.06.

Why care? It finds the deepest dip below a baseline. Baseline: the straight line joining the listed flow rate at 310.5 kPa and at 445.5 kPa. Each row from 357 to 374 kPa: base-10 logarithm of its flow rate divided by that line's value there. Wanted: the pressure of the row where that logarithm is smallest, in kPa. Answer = 370.5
